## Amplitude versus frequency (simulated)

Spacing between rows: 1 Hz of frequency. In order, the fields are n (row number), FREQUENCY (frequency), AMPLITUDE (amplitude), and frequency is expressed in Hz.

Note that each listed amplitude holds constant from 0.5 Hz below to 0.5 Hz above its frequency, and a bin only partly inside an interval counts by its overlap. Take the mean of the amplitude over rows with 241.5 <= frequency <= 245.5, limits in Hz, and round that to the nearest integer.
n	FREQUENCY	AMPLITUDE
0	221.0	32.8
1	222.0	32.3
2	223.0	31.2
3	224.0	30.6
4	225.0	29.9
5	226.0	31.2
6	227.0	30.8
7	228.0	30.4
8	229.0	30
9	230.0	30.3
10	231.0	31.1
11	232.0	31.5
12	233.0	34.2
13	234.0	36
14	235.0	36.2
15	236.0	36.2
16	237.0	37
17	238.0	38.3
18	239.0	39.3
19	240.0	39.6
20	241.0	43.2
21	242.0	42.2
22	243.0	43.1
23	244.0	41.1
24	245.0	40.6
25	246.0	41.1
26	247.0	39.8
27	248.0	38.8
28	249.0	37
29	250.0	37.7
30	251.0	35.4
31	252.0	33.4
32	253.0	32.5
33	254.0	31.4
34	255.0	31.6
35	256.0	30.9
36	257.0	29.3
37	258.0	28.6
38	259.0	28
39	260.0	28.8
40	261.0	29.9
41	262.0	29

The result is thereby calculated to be 42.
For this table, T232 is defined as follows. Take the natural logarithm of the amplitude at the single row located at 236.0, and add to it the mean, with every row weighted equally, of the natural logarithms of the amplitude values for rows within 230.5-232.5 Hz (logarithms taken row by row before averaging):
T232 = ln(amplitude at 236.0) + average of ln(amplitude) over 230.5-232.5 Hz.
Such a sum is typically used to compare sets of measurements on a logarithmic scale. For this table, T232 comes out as 7.03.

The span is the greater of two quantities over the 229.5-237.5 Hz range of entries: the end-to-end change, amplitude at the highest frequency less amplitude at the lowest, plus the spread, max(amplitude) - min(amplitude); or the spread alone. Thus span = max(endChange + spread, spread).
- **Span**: 13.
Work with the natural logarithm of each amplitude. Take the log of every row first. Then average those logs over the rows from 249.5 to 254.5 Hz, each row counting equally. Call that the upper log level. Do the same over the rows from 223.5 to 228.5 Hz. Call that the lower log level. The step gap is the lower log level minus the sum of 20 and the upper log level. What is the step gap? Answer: -20.1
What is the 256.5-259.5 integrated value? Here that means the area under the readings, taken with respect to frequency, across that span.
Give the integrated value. 86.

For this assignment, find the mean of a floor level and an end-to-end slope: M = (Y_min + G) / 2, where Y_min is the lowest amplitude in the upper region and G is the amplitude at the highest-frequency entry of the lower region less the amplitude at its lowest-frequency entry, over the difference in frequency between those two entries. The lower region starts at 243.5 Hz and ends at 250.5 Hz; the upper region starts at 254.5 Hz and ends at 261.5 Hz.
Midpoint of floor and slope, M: 13.7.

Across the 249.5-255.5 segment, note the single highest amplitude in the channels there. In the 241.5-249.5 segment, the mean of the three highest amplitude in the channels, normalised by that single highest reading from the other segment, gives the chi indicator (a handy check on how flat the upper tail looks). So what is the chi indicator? 1.12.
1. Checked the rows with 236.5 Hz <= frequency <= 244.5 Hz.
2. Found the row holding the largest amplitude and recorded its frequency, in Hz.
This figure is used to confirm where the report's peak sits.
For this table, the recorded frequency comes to 241.0 Hz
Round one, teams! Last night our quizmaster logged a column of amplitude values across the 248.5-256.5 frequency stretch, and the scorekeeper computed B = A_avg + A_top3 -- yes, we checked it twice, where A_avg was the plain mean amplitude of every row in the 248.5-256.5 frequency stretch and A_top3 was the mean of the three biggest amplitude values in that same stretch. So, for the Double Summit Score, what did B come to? 70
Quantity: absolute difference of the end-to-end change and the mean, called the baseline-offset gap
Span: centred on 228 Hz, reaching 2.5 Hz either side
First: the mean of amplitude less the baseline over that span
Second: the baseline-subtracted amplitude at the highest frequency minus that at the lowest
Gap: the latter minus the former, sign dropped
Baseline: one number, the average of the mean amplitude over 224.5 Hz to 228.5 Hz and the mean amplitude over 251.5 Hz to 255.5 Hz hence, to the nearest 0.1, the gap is 0.0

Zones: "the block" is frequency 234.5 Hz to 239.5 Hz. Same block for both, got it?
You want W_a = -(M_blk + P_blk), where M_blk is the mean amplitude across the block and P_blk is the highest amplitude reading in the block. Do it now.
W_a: -77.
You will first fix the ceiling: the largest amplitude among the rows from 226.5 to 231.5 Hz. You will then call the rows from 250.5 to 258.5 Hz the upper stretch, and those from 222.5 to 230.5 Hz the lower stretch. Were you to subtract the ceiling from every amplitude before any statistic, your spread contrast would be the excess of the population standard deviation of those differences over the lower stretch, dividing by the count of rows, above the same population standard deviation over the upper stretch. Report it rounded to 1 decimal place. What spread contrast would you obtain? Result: -1.6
